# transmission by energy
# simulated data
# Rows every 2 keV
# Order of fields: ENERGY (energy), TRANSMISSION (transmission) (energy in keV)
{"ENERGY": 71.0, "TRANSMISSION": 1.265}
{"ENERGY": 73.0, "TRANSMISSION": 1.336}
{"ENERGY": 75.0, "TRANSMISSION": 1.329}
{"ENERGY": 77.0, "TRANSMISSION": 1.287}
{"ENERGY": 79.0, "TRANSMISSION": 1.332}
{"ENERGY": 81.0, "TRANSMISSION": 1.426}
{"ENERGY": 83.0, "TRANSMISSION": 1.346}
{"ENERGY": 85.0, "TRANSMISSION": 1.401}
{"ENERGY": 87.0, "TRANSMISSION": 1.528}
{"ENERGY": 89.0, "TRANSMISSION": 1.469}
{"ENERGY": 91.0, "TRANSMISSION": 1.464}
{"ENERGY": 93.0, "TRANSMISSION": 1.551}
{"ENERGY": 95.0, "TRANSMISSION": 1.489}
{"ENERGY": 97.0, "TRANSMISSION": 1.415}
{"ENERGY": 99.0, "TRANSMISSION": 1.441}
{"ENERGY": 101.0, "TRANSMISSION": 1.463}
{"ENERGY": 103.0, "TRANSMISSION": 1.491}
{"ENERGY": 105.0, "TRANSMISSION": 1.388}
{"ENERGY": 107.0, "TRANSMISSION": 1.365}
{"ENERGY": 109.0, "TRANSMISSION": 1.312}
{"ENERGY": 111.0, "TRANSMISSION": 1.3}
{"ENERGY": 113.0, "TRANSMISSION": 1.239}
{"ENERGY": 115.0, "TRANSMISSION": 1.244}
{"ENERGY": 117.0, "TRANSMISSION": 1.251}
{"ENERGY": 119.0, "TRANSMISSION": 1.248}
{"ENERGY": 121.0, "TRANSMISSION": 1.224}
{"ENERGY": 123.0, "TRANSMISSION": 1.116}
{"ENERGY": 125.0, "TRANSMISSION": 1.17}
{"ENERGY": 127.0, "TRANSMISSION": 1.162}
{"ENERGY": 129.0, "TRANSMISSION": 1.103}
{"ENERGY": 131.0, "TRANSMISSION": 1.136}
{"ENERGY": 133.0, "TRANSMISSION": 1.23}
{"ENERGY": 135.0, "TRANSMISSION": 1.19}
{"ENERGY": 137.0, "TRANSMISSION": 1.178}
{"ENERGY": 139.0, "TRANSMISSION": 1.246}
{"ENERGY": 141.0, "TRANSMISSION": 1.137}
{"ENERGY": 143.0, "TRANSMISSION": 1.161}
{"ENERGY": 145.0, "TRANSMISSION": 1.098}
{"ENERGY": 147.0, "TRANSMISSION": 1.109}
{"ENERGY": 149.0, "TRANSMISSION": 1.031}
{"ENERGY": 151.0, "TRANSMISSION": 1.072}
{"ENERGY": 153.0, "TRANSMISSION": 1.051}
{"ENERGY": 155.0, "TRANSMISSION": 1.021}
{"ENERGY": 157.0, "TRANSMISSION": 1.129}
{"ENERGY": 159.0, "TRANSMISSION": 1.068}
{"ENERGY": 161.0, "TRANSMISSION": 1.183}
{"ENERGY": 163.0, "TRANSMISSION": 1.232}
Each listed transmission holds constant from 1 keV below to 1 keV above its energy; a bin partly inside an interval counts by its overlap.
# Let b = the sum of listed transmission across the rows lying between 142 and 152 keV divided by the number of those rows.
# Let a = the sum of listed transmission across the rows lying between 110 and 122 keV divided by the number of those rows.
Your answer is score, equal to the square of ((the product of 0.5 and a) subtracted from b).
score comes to 0.22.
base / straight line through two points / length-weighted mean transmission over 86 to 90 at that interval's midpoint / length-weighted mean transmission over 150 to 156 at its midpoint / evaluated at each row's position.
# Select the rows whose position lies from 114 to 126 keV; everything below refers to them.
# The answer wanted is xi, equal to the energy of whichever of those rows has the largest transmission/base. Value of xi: 119.0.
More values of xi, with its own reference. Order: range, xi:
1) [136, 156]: 139.0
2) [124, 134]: 133.0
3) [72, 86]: 85.0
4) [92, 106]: 103.0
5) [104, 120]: 105.0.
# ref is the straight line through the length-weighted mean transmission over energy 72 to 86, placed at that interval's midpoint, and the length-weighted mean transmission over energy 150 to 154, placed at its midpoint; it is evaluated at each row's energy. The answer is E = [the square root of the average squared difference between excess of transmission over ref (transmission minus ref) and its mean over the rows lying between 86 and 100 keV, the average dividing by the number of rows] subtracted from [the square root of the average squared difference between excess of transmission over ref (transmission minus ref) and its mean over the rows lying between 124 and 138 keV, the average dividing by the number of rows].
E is 0.008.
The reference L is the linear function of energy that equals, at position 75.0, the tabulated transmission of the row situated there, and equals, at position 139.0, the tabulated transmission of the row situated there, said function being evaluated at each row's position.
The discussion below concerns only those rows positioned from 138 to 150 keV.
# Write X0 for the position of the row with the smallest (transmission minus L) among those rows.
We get 149.0 keV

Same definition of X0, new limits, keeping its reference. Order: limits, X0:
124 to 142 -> 129.0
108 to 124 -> 123.0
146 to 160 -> 155.0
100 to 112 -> 111.0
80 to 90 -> 83.0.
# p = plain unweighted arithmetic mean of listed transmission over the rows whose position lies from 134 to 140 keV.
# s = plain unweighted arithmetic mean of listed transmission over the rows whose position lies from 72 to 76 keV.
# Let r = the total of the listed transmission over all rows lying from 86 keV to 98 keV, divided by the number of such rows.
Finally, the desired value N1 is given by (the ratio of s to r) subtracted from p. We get 0.31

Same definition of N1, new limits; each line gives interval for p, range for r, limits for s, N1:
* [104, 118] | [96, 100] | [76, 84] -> 0.36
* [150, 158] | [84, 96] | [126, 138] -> 0.28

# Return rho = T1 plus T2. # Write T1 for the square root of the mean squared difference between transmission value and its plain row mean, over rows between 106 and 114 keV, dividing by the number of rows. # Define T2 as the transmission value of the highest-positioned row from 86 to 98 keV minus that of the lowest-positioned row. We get -0.07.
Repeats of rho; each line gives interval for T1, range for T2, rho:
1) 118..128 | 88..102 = 0.04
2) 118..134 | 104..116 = -0.09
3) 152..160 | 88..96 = 0.06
